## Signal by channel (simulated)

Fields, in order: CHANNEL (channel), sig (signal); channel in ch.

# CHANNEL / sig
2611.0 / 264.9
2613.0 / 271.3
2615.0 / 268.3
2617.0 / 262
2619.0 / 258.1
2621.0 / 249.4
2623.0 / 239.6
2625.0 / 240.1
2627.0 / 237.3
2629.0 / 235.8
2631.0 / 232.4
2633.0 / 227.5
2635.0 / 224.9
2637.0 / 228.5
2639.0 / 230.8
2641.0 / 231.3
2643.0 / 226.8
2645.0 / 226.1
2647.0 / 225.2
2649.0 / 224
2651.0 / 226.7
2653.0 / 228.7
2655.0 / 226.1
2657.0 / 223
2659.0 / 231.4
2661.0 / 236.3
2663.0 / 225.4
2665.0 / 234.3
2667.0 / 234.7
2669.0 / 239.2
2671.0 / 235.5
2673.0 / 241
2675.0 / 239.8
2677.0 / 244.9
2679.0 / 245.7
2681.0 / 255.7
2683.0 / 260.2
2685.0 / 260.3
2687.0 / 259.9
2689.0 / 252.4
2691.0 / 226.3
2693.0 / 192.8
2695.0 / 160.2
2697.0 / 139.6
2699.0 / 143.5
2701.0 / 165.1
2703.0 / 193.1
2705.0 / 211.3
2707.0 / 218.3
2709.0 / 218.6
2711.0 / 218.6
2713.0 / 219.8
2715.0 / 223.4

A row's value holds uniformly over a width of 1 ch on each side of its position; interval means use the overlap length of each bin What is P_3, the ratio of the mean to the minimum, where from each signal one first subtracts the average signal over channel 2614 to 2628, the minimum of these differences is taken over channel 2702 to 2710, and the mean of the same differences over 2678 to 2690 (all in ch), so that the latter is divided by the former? -0.1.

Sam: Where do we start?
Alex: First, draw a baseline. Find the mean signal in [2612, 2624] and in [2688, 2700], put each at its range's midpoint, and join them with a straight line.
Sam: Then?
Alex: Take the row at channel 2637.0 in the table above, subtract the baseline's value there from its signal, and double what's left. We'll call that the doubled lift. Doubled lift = -23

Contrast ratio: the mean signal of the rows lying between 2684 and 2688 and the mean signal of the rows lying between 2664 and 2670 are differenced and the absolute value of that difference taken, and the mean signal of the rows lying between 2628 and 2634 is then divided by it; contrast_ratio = 9.6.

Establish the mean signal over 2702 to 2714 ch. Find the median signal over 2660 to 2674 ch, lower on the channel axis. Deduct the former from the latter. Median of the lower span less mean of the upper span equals 22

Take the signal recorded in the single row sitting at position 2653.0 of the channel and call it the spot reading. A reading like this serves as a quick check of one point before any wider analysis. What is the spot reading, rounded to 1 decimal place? 228.7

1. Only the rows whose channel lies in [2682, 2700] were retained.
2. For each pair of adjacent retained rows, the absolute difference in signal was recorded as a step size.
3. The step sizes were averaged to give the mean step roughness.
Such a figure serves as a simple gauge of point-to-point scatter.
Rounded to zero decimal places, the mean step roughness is 16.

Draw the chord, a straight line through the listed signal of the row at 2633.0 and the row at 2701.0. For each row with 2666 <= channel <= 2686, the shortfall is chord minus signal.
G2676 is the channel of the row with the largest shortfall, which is 2667.0 ch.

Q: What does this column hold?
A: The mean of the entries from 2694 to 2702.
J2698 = 152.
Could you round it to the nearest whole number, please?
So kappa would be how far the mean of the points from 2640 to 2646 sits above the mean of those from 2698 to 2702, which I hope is 74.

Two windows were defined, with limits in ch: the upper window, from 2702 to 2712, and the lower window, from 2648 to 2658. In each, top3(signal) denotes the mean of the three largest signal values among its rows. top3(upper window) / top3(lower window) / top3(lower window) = 0.0042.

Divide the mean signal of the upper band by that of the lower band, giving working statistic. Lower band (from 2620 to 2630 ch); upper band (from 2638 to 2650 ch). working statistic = 0.95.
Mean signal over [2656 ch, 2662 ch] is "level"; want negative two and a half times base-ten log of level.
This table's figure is -5.91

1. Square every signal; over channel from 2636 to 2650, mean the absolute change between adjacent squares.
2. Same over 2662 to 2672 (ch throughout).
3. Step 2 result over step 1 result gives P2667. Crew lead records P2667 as 2.66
